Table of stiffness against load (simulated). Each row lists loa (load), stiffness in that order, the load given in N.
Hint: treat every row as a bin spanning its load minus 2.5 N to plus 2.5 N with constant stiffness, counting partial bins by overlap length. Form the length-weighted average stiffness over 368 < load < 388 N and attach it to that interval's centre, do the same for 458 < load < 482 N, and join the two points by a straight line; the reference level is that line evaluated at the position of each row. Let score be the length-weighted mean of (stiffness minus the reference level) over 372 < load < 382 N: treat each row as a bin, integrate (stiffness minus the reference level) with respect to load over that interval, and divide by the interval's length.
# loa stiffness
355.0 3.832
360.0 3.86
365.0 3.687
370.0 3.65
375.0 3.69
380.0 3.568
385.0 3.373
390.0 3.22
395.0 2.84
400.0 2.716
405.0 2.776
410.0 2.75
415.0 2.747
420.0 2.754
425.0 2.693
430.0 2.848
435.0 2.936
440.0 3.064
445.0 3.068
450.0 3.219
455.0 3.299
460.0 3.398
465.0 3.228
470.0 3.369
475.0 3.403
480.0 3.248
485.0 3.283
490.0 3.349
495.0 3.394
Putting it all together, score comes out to 0.1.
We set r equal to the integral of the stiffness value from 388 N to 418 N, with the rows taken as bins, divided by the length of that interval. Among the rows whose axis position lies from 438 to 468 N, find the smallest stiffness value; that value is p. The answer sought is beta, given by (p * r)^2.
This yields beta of 75.4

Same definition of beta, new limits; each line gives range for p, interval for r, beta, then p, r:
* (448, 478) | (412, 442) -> 83.3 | 3.219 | 2.8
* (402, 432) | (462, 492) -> 79.7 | 2.693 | 3.3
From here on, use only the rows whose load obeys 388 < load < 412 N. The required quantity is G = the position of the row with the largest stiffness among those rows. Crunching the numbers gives 390.0 N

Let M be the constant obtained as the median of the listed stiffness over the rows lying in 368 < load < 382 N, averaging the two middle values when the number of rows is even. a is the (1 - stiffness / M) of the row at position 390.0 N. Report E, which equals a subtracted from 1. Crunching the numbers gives 0.88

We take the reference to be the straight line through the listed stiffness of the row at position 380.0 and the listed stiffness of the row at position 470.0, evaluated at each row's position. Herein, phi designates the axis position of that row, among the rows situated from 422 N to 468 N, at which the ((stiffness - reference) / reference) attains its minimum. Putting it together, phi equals 425.0 N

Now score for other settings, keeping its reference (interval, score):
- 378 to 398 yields -0.3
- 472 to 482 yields 0.0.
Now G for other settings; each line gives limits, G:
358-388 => 360.0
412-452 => 450.0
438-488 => 475.0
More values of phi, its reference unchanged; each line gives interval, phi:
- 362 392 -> 390.0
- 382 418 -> 400.0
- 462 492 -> 465.0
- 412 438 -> 425.0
